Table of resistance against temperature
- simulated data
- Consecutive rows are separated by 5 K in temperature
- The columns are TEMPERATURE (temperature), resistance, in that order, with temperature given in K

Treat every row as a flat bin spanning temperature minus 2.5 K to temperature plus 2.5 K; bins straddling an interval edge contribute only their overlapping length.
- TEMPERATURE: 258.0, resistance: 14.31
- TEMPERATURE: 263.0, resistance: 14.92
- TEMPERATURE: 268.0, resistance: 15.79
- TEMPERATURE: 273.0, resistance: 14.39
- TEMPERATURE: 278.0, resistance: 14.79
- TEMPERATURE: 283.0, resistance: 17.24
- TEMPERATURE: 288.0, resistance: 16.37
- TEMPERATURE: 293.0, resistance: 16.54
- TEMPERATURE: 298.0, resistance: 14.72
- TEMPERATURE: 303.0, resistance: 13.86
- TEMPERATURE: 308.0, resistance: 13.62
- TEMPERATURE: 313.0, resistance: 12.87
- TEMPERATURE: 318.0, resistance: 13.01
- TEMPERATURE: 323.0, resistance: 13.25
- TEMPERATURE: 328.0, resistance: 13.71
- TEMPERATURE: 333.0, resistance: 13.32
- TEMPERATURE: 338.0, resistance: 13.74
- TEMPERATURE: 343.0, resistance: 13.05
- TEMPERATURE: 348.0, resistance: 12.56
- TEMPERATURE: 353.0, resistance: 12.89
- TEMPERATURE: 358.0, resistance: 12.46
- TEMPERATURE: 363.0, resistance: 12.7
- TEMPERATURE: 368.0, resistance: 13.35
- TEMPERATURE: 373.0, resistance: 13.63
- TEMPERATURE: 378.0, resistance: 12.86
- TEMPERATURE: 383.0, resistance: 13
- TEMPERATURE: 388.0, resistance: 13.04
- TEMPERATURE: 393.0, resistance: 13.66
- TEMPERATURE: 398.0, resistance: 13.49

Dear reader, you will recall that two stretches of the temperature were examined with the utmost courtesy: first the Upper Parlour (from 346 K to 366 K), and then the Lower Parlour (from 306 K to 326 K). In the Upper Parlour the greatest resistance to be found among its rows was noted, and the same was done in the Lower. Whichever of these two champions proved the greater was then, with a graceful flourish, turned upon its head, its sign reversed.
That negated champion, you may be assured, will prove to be -13.6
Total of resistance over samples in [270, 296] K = 79.3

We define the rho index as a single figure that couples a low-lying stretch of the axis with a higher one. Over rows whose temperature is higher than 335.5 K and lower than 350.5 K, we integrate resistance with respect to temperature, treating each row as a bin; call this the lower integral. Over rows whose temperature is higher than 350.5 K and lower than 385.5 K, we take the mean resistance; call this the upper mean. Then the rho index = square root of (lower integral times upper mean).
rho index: 51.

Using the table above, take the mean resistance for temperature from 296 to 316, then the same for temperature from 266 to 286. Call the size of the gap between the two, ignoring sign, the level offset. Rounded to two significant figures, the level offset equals 1.8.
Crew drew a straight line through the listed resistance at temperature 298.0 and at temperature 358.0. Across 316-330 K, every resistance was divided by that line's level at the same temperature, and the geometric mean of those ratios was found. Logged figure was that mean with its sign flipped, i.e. -0.97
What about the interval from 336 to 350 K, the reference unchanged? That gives -1.01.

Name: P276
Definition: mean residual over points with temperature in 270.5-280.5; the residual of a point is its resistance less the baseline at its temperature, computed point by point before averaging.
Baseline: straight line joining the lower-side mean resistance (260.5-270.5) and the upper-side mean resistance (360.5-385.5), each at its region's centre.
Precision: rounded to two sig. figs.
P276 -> -0.56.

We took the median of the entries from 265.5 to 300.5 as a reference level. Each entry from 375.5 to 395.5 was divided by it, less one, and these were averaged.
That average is -0.168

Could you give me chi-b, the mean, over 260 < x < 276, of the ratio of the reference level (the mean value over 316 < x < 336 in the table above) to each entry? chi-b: 0.89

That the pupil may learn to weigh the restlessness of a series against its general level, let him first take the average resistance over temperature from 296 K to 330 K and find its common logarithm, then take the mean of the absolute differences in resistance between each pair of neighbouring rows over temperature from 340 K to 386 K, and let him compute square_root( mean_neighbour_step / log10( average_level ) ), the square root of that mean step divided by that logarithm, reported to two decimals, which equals 0.61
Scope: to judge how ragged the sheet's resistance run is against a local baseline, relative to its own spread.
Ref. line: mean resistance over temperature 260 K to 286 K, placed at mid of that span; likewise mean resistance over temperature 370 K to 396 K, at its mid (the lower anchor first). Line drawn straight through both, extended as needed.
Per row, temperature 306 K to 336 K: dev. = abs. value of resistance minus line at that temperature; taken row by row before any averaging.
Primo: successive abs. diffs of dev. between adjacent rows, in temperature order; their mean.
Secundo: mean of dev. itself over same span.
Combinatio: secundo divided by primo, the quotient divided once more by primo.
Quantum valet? 6.8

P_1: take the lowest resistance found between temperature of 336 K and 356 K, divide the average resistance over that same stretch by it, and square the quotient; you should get 1.08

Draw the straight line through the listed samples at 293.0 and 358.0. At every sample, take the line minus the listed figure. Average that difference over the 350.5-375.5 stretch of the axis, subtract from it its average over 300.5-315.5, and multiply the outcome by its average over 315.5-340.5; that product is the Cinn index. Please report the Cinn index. -2.8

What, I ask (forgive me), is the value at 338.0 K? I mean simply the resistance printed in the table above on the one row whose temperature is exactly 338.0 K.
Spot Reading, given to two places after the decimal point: 13.74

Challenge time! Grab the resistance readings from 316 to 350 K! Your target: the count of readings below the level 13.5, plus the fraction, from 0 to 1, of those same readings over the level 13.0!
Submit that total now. 6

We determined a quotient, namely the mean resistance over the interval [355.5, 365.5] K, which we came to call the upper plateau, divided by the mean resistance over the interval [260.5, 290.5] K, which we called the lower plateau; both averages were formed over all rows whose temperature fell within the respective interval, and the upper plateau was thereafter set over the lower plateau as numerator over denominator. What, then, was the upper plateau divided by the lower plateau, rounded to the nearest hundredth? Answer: 0.81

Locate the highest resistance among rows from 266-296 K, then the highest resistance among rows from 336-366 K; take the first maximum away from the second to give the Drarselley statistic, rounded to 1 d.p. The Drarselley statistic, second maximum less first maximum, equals -3.5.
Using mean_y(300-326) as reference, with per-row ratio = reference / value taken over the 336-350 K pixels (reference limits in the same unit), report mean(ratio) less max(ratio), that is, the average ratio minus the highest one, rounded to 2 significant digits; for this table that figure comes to -0.044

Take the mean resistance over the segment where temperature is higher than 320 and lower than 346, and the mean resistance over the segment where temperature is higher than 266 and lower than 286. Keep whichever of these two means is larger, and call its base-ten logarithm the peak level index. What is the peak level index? 1.19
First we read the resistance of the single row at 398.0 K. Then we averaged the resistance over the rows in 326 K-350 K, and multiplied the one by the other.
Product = 179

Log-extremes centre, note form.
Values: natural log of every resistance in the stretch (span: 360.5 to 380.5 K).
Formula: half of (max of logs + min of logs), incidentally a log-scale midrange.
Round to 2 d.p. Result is 2.58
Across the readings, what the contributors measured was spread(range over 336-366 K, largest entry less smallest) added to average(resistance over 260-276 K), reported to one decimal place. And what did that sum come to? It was 16.3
